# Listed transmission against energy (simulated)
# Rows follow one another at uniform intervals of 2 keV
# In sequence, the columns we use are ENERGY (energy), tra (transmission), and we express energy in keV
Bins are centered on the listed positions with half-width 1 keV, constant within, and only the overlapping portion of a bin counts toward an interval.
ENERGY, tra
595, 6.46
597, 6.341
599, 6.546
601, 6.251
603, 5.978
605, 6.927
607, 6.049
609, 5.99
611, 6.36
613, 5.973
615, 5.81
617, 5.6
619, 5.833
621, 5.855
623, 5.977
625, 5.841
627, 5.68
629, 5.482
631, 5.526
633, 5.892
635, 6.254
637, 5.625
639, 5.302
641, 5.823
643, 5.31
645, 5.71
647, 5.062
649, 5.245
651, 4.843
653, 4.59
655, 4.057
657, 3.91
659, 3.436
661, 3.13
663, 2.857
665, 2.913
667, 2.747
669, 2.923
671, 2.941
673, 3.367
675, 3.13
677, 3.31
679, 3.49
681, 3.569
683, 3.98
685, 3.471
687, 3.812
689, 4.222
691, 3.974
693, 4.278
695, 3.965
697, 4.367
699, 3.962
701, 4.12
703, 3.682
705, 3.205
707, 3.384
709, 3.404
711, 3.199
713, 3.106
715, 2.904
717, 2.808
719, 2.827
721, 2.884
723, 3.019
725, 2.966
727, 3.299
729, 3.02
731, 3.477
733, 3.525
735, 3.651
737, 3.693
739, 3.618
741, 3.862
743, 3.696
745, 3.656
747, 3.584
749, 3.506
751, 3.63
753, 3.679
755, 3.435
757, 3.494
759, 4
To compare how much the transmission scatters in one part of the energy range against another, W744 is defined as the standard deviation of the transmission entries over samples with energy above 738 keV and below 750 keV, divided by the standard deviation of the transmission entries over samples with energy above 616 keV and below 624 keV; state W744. 0.8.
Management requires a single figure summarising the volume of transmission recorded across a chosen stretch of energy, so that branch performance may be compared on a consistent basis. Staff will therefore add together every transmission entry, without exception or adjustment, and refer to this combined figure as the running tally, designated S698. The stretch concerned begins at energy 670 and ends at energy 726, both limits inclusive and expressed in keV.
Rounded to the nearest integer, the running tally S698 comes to 97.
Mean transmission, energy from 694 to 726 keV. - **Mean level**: 3.4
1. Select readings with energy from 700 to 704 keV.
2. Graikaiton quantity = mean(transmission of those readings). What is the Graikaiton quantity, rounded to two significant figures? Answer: 3.9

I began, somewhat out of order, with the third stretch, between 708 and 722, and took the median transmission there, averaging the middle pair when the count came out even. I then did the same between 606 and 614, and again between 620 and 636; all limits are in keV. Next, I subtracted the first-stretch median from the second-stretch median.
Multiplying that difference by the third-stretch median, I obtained -0.5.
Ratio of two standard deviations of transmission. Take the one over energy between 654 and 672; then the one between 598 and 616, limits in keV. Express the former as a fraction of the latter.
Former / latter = 1.4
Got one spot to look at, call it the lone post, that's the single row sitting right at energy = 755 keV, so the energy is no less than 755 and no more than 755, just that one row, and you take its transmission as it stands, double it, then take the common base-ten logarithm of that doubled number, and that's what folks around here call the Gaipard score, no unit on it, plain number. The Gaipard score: 0.84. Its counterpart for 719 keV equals 0.75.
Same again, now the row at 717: 0.75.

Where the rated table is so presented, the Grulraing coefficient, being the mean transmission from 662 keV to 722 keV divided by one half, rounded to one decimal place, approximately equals 6.9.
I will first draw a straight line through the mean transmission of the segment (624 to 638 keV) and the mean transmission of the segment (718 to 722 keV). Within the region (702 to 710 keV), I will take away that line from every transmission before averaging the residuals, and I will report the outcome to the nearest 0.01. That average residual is 0.11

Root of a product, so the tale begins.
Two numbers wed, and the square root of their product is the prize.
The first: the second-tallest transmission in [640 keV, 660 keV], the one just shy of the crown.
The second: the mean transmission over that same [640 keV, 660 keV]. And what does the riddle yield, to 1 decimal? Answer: 5.2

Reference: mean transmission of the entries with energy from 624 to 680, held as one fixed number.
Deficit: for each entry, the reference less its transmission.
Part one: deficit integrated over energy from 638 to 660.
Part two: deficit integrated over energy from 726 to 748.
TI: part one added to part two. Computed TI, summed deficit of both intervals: 11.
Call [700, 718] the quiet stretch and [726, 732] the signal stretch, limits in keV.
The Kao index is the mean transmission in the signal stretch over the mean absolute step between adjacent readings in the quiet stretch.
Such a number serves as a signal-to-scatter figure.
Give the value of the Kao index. 15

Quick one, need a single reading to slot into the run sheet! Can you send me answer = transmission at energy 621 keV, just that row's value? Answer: 5.855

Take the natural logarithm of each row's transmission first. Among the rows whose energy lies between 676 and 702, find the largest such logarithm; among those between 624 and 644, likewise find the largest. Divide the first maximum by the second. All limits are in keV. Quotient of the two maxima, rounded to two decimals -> 0.80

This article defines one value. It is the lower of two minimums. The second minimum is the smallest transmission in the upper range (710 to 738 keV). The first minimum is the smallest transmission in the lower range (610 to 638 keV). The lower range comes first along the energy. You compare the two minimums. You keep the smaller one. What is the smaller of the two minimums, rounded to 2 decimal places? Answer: 2.81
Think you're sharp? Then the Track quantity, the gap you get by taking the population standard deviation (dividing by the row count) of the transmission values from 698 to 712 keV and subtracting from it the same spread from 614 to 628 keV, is 0.22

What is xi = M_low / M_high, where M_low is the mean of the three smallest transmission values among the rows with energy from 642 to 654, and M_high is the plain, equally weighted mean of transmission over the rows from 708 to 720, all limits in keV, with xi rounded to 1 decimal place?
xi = 1.6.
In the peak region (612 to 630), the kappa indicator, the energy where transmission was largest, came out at 623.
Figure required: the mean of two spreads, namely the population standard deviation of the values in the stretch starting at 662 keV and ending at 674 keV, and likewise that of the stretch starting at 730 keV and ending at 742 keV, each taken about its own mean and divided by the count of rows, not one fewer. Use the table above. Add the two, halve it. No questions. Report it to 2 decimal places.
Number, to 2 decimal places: 0.16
